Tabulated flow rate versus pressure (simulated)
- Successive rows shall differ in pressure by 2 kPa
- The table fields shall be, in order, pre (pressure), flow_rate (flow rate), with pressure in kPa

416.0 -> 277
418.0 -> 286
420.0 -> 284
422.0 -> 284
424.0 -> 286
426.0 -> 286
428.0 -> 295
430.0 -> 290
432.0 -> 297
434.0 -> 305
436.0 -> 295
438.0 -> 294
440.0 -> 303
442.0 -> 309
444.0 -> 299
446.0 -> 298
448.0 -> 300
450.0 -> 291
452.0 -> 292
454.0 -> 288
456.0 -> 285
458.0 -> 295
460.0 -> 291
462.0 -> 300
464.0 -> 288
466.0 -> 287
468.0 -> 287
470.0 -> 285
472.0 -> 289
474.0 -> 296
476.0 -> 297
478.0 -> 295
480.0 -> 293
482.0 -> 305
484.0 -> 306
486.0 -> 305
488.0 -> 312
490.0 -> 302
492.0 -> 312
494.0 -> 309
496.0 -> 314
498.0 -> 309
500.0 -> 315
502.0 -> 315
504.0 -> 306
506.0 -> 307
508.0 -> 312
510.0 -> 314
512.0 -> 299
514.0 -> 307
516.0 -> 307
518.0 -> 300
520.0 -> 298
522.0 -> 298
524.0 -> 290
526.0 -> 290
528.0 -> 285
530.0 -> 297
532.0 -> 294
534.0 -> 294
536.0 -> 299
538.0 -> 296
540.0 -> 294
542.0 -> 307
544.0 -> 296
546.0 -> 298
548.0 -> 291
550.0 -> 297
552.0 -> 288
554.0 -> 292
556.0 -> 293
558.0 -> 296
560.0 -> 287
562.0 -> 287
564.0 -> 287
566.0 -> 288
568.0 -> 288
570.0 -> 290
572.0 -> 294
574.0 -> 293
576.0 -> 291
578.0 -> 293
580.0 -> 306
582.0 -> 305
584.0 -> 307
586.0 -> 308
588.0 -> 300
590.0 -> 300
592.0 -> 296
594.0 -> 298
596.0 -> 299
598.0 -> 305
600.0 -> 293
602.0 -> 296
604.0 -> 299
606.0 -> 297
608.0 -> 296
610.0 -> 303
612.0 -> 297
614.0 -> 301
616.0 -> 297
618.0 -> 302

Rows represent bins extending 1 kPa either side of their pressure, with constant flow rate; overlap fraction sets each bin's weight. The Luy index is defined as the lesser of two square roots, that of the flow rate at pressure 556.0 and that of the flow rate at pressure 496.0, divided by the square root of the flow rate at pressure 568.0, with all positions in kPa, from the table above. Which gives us 1.01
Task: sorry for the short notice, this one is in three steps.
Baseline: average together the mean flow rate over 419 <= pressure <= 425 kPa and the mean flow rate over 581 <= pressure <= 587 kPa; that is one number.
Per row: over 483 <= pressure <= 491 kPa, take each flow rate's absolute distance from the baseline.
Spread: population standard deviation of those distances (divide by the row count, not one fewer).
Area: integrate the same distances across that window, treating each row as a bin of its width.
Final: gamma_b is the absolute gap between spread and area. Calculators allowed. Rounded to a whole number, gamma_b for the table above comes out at 81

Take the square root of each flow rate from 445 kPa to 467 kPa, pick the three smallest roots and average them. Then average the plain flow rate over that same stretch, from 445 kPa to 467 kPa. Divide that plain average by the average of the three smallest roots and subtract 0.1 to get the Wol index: 17.2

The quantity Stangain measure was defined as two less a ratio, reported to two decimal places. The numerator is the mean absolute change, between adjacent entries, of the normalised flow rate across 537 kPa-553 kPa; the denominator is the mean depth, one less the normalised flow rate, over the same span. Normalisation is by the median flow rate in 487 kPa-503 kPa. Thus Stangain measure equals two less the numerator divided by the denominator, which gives 1.56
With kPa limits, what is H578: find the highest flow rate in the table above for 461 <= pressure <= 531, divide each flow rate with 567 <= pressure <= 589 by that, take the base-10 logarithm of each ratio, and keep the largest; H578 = -0.0098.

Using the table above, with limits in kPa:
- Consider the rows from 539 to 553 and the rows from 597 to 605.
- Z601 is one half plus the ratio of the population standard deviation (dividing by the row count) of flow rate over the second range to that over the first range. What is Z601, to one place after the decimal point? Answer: 1.3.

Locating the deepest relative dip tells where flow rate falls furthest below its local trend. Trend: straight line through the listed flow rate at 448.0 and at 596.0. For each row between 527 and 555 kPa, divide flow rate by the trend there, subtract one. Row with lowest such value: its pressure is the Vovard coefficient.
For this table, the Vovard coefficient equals 528.0 kPa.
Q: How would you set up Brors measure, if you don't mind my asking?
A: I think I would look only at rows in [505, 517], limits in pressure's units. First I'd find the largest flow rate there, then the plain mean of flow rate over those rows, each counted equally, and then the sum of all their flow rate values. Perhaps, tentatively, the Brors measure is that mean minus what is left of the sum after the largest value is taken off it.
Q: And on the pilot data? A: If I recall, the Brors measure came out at -1224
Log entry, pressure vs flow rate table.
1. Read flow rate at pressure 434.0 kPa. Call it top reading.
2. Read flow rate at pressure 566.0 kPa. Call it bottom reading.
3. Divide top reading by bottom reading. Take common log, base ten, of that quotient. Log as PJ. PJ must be 0.025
